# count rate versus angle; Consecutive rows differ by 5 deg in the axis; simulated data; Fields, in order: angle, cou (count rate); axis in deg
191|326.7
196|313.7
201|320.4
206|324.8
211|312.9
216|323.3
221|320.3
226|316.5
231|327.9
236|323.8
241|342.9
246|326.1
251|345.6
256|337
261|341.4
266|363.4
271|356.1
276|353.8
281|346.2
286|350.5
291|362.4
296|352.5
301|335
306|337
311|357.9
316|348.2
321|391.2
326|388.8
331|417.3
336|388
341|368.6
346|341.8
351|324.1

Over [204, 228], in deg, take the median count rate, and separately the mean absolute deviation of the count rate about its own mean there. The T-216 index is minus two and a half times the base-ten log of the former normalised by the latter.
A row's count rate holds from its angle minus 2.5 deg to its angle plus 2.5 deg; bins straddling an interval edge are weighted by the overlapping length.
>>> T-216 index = -4.8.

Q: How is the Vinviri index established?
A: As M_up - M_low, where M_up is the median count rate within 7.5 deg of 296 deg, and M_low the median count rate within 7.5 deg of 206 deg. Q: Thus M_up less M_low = 32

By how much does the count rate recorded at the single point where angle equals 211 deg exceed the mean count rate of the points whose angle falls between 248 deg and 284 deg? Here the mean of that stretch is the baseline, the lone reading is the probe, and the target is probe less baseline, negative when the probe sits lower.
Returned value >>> -36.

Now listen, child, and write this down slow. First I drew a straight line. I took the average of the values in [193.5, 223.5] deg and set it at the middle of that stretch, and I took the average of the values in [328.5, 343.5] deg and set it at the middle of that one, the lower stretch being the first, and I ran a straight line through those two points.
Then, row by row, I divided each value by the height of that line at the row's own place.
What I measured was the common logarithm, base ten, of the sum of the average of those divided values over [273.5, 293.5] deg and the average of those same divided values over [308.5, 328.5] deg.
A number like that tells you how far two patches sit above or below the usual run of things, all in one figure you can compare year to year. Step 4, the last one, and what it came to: 0.290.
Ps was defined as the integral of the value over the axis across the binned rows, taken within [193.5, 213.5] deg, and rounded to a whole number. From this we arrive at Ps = 6359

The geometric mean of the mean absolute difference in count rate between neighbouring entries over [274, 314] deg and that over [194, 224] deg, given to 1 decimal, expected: 8.8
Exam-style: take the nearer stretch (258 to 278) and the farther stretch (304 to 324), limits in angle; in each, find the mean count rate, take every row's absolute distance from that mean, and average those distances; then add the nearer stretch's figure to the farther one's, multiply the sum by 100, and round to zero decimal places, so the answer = 2245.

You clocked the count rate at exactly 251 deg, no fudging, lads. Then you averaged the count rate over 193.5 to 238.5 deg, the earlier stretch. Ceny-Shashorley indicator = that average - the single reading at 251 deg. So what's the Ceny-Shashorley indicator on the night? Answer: -25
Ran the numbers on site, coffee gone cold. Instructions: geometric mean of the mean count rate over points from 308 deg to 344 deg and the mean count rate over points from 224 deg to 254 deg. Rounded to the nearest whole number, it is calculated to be 354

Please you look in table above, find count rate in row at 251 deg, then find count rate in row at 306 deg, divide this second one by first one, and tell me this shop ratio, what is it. 0.975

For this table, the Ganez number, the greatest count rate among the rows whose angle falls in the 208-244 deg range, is 342.9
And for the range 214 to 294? 363.4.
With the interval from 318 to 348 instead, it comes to 417.3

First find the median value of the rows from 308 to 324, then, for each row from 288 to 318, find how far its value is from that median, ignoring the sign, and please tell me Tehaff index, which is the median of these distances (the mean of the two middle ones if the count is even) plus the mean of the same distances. 18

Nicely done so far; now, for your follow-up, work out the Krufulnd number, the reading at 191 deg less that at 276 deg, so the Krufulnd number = -27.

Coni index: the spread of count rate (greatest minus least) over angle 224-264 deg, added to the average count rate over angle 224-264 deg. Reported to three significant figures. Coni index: 362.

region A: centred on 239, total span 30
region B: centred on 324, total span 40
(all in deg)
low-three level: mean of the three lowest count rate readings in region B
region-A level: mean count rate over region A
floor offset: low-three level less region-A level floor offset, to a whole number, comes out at 17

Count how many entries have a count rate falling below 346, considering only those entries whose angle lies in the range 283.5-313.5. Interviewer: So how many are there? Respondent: 2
